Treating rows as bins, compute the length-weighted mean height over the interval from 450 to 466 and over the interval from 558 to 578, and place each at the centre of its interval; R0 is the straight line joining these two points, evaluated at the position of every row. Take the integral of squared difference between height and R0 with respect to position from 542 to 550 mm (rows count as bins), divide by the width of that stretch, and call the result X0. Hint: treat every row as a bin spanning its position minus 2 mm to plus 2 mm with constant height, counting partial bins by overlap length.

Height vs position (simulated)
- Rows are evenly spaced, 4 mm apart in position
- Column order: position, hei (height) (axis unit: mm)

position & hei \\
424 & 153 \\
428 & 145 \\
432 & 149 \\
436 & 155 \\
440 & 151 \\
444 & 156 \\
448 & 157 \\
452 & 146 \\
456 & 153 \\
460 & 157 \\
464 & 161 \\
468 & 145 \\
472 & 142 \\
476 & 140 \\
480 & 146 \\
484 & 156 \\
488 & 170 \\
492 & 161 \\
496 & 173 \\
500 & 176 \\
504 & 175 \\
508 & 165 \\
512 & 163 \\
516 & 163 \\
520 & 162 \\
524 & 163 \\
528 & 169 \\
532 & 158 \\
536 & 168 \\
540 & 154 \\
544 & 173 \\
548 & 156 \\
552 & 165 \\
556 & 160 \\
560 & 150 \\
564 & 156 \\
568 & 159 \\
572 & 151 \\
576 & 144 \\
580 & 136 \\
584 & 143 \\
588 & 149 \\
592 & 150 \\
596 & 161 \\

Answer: 217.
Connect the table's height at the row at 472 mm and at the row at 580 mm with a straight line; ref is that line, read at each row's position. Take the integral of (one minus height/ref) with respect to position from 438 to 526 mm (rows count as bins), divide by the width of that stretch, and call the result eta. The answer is -0.12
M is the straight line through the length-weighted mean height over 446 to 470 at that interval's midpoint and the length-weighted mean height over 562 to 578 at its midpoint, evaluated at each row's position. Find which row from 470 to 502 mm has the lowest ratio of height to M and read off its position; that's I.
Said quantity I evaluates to 476 mm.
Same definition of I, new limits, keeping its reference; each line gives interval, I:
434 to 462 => 452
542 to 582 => 580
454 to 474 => 472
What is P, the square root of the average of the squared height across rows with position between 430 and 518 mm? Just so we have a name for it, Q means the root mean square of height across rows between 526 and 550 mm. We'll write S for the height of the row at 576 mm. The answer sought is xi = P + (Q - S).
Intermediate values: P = 157.6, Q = 163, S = 144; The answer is 177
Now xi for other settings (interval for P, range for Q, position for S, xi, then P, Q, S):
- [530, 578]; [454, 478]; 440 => 157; 158.0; 150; 151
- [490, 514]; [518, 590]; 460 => 169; 168.9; 157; 157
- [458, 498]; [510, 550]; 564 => 162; 155.5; 163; 156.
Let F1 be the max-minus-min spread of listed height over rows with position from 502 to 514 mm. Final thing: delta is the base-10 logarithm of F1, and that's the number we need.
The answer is 1.08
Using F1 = 12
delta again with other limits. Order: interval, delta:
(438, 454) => 1.04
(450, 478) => 1.32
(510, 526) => 0.00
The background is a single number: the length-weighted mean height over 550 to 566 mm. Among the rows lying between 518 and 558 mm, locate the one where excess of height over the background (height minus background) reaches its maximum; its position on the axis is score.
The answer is 544 mm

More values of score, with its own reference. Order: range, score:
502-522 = 504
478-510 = 500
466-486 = 484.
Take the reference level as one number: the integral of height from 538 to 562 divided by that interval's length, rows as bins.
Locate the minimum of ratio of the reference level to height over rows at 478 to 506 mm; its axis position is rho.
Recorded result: 500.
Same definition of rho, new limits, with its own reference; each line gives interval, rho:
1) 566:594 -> 568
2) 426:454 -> 448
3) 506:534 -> 528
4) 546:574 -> 552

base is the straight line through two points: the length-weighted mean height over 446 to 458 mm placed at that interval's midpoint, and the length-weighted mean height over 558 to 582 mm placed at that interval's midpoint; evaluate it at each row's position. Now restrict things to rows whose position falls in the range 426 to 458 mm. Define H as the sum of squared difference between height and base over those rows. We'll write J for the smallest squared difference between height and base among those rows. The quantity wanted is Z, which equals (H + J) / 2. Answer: 77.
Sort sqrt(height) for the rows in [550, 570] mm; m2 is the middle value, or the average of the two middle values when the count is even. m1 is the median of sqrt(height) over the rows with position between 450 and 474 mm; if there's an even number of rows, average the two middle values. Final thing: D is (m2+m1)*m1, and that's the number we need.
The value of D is 304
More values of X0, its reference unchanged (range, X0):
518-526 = 92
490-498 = 218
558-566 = 10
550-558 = 110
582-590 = 41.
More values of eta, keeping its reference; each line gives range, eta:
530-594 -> -0.13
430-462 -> -0.07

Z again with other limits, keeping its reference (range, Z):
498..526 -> 1075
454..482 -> 205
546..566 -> 211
